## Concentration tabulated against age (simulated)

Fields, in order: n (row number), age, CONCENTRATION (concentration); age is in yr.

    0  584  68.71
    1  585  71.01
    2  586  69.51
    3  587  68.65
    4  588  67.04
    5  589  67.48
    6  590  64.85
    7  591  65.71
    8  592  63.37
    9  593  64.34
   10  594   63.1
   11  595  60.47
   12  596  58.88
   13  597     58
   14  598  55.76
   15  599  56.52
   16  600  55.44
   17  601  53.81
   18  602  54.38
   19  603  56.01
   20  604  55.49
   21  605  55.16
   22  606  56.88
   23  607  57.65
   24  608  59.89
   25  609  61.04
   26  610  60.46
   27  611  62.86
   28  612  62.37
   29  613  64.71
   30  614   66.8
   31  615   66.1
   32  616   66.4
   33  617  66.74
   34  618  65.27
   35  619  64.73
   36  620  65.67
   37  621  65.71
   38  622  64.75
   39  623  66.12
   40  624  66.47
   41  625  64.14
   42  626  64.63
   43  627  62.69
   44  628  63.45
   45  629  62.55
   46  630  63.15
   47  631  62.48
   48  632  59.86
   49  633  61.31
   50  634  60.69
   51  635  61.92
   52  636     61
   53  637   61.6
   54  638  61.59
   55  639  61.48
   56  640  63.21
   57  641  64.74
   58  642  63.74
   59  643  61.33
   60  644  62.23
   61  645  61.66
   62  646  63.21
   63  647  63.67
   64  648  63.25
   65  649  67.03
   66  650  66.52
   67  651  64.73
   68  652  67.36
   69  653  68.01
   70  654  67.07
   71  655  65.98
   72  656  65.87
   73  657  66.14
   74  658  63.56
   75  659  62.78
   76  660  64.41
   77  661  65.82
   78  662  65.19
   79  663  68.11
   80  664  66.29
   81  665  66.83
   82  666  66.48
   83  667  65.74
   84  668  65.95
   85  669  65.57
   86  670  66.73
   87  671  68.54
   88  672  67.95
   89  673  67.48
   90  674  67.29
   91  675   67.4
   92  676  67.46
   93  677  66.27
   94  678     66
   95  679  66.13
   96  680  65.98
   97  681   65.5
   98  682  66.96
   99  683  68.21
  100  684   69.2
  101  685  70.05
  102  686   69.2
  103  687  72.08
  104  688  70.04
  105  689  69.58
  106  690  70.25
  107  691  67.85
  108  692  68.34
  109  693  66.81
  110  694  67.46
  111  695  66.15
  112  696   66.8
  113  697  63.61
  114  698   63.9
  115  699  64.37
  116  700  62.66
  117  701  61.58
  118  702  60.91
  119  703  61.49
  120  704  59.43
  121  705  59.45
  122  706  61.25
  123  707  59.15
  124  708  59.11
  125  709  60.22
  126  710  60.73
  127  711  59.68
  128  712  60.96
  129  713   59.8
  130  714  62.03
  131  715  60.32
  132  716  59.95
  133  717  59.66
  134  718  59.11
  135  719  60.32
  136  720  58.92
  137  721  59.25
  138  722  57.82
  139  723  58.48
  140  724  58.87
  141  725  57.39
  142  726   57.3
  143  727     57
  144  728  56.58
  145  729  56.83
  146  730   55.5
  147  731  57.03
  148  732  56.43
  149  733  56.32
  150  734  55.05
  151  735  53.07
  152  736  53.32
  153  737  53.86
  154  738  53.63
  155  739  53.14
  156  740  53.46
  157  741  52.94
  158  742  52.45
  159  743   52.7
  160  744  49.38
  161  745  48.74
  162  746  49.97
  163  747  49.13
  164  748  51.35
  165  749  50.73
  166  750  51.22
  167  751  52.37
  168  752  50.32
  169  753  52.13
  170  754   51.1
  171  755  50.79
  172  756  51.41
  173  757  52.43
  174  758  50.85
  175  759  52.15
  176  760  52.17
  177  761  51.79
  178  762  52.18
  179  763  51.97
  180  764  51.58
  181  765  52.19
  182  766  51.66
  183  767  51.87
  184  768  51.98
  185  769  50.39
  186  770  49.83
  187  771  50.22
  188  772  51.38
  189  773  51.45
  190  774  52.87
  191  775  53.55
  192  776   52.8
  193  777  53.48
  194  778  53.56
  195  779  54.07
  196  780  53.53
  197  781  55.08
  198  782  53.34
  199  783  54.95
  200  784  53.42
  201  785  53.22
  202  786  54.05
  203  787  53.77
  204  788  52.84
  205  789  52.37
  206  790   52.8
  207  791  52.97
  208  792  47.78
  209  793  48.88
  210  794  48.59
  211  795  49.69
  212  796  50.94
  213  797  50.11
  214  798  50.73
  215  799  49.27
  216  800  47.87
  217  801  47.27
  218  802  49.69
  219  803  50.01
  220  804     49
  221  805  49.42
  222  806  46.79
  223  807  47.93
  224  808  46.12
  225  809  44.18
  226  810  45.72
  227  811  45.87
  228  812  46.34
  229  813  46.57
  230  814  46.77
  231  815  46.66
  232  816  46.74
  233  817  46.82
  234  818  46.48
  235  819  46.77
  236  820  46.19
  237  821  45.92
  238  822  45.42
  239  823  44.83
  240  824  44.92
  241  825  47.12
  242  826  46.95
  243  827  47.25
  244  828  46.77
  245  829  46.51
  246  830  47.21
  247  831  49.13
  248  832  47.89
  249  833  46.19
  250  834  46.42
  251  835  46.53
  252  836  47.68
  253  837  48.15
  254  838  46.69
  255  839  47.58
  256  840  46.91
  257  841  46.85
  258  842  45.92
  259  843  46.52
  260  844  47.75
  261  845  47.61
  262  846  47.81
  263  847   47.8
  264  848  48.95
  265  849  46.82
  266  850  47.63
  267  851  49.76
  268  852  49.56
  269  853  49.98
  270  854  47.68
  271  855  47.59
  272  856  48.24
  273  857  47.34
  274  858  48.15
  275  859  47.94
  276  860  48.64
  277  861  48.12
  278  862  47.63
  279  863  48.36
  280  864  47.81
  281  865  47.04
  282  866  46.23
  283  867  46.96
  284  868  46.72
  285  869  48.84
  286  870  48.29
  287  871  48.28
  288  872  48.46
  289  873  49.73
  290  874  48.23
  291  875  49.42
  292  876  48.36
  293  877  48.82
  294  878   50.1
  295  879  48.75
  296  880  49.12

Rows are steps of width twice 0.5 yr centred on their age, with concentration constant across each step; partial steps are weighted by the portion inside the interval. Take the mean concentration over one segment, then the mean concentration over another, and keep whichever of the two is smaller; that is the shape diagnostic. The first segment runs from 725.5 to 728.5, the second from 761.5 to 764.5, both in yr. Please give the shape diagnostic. 51.9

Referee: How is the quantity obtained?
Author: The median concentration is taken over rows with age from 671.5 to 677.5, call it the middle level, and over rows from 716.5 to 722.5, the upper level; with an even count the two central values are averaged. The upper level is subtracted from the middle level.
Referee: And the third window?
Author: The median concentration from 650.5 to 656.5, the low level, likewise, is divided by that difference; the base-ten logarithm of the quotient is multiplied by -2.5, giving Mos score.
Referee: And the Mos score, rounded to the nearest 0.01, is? -2.27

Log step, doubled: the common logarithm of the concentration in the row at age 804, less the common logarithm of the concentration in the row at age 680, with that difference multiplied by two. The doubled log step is -0.26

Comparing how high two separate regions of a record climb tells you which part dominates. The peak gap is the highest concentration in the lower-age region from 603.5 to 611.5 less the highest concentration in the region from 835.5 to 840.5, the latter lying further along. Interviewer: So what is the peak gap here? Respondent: 15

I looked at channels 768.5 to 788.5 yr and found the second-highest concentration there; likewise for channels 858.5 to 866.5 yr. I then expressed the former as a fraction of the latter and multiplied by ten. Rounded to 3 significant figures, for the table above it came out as 11.4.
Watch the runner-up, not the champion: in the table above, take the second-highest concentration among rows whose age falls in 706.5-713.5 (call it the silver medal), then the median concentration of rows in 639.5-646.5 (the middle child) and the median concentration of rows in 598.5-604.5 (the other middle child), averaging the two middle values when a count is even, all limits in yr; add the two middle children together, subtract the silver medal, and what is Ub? 58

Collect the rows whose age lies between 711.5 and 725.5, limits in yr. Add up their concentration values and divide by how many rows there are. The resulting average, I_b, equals 59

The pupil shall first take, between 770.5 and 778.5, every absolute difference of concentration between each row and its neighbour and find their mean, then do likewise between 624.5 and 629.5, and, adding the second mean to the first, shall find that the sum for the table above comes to 1.7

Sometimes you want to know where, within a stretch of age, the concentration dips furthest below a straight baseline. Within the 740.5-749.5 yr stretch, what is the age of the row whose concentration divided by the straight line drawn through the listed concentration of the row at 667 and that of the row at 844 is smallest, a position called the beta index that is 745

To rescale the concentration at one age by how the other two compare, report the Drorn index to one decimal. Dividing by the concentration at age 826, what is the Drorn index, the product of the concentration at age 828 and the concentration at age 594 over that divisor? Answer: 62.9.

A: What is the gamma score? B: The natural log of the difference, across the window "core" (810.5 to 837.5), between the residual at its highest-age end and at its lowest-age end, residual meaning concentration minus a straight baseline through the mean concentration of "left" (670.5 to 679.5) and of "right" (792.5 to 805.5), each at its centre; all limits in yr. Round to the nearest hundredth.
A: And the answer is 1.79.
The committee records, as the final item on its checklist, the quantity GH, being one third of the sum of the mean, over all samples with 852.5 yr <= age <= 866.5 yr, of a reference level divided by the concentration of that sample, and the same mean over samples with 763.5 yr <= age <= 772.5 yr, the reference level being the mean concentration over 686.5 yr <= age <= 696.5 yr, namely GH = 0.923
